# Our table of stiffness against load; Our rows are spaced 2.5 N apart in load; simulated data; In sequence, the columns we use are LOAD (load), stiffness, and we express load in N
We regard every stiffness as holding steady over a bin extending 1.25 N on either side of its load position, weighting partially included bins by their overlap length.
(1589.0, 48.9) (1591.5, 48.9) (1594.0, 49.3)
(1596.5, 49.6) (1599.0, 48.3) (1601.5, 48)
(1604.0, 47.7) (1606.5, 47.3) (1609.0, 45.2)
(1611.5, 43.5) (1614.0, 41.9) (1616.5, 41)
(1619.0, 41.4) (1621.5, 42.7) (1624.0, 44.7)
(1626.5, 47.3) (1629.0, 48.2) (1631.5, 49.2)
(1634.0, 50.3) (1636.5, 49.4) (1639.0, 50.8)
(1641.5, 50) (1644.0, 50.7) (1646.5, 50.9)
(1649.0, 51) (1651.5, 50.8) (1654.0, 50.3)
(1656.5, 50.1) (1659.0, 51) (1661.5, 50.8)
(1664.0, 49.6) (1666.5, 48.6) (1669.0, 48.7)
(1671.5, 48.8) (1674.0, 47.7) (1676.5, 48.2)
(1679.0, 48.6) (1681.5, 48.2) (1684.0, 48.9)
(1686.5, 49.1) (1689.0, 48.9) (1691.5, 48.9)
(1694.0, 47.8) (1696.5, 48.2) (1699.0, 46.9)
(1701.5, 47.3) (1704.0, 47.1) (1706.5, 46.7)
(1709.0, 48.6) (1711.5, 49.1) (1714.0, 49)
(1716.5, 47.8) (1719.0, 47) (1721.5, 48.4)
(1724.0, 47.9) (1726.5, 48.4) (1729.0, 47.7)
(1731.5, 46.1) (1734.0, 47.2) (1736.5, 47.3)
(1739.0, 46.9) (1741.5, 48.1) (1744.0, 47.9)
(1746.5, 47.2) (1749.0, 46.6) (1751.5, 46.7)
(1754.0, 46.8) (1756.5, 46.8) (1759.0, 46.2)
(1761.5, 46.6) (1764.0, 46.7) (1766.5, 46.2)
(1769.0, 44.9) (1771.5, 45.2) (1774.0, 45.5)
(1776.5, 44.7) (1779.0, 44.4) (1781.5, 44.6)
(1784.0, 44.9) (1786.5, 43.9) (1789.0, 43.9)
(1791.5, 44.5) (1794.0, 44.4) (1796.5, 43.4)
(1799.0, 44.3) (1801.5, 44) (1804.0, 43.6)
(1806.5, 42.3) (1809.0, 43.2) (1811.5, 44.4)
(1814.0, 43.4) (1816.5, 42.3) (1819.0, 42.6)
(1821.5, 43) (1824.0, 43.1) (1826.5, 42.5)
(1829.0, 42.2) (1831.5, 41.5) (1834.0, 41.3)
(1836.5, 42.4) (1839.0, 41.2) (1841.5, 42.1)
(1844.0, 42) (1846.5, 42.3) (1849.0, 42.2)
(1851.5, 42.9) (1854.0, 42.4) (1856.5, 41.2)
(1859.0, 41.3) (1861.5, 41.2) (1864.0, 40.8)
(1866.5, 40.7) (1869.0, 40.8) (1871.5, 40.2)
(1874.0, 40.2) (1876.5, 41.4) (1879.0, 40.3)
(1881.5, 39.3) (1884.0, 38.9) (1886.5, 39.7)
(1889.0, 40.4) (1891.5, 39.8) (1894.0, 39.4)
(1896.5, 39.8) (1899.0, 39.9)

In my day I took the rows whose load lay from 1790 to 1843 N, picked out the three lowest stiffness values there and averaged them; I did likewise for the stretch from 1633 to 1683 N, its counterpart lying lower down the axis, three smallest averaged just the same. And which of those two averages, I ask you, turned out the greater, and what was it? 48.0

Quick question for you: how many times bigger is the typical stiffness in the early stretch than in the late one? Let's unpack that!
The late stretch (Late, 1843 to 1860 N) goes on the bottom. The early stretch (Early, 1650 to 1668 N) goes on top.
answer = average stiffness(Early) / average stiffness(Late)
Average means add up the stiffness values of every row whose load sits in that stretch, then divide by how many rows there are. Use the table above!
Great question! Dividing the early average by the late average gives 1.19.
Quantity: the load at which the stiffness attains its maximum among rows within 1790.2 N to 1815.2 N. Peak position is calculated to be 1791.5 N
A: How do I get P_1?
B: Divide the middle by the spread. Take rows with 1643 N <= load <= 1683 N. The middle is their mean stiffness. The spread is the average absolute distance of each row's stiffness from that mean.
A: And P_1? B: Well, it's 46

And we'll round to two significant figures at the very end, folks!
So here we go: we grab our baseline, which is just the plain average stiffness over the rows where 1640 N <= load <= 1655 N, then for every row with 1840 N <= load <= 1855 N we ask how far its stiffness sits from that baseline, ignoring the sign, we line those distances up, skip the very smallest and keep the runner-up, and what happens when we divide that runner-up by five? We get 1.6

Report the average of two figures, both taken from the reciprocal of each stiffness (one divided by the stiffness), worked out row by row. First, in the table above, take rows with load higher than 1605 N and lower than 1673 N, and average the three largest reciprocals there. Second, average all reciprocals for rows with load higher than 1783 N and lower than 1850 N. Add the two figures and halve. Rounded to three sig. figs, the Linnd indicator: 0.0237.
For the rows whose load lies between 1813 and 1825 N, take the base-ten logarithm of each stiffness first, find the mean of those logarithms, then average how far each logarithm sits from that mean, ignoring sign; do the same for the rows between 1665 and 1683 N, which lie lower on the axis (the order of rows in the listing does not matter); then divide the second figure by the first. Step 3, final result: 0.81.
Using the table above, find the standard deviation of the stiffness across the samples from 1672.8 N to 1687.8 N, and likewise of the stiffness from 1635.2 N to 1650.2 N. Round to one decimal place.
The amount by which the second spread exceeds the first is 0.1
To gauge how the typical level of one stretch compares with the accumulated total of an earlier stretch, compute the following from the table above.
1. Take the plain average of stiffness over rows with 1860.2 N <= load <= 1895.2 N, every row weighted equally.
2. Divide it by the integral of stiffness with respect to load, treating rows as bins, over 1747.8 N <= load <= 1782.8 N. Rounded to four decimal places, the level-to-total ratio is 0.0251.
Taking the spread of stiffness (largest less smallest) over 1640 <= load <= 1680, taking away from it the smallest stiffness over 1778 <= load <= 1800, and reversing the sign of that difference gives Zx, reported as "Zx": 40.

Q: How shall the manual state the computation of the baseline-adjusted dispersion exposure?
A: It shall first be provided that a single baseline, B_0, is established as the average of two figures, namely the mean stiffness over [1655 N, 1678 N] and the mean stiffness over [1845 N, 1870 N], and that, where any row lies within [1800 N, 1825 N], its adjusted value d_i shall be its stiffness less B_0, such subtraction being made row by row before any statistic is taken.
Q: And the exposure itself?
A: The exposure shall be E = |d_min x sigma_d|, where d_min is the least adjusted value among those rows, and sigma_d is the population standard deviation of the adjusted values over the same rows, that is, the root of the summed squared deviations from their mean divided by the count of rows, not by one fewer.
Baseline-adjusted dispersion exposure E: 2.1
